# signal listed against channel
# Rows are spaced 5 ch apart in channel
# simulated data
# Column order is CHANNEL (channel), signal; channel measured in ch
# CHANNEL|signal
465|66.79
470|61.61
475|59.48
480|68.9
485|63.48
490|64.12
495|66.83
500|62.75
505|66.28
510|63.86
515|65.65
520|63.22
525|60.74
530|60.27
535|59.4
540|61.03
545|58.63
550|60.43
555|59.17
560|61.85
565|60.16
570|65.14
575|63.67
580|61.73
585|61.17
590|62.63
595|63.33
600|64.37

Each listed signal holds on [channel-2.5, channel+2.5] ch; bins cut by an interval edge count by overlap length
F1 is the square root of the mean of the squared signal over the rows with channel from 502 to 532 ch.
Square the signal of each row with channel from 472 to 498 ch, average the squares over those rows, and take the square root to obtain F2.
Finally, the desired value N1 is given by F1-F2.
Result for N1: -1.3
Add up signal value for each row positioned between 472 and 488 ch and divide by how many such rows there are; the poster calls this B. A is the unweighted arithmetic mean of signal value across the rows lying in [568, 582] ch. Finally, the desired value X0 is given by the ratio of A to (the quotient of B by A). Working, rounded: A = 63.5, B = 64.0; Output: 63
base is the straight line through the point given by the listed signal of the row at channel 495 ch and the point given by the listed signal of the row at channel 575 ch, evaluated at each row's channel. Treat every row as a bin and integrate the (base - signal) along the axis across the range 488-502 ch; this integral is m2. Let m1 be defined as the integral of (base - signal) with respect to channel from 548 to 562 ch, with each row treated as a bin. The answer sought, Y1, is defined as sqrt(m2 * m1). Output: 41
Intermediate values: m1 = 56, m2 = 31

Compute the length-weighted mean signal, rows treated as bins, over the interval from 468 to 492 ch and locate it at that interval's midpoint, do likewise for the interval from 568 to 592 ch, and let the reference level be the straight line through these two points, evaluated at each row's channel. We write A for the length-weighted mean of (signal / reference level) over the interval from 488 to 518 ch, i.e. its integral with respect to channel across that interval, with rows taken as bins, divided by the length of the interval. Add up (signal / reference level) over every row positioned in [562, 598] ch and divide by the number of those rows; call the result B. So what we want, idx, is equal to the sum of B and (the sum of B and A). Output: 3.02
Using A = 1.02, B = 1.00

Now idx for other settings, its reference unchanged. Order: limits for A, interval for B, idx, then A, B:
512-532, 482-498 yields 3.03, 0.99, 1.02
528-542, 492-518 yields 3.01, 0.95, 1.03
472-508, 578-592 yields 2.99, 1.02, 0.98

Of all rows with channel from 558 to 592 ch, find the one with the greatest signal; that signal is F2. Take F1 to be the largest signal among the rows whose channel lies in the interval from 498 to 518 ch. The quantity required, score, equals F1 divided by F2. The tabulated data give 1.02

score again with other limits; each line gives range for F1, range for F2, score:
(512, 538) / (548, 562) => 1.06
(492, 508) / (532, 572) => 1.03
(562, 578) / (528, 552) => 1.07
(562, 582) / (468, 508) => 0.95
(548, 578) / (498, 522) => 0.98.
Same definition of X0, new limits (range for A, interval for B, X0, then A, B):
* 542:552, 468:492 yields 56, 59.5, 63.5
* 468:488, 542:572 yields 66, 63.4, 60.9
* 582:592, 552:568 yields 63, 61.9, 60.4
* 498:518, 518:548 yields 69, 64.6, 60.5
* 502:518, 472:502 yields 66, 65.3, 64.3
